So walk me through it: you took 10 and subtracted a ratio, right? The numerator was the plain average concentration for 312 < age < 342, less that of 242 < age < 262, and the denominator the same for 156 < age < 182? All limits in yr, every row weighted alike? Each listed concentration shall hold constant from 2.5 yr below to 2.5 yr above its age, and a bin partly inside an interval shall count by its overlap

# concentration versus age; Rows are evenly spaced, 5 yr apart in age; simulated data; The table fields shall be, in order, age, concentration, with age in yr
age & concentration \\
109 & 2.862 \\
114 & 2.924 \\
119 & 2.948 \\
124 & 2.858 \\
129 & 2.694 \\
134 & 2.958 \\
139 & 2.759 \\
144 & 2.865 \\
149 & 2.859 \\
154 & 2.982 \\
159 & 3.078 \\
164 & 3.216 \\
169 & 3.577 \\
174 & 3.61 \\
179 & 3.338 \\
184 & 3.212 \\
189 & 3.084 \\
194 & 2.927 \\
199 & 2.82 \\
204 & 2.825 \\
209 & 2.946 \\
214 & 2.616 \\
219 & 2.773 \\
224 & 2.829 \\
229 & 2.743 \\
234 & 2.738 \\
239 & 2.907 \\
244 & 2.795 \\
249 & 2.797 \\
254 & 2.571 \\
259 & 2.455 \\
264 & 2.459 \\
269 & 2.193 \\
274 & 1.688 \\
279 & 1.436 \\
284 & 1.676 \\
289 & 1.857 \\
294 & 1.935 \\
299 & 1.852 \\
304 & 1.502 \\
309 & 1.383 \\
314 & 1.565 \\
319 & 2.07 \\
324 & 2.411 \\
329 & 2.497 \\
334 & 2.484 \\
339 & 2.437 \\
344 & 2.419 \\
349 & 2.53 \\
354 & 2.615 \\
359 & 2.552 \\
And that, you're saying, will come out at 10.12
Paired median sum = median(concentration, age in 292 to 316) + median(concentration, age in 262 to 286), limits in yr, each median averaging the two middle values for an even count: 3.3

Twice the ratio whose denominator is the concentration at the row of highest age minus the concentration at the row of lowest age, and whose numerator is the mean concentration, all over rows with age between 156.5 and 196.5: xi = -43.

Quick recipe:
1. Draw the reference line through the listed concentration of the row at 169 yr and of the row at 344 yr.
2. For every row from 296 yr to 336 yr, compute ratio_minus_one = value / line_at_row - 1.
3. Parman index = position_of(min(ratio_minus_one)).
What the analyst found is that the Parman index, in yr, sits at 309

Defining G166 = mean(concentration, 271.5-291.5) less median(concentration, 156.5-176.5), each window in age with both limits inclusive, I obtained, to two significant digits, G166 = -1.7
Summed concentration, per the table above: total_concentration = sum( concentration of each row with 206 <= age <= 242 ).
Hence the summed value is 20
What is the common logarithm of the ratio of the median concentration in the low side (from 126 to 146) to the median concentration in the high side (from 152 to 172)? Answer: 0.0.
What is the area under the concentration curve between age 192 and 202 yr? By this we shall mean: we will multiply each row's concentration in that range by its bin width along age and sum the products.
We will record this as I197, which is 28.7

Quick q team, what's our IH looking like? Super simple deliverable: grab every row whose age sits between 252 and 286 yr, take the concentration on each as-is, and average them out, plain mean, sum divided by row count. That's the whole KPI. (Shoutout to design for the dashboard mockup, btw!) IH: 2.1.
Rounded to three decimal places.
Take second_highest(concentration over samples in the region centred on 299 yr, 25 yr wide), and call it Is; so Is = 1.857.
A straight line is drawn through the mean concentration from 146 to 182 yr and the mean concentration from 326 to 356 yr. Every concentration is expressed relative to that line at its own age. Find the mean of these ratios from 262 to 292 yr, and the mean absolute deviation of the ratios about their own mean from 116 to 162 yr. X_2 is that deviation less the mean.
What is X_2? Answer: -0.65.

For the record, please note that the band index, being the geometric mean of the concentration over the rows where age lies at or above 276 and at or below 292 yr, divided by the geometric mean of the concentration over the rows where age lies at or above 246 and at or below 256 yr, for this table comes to 0.6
